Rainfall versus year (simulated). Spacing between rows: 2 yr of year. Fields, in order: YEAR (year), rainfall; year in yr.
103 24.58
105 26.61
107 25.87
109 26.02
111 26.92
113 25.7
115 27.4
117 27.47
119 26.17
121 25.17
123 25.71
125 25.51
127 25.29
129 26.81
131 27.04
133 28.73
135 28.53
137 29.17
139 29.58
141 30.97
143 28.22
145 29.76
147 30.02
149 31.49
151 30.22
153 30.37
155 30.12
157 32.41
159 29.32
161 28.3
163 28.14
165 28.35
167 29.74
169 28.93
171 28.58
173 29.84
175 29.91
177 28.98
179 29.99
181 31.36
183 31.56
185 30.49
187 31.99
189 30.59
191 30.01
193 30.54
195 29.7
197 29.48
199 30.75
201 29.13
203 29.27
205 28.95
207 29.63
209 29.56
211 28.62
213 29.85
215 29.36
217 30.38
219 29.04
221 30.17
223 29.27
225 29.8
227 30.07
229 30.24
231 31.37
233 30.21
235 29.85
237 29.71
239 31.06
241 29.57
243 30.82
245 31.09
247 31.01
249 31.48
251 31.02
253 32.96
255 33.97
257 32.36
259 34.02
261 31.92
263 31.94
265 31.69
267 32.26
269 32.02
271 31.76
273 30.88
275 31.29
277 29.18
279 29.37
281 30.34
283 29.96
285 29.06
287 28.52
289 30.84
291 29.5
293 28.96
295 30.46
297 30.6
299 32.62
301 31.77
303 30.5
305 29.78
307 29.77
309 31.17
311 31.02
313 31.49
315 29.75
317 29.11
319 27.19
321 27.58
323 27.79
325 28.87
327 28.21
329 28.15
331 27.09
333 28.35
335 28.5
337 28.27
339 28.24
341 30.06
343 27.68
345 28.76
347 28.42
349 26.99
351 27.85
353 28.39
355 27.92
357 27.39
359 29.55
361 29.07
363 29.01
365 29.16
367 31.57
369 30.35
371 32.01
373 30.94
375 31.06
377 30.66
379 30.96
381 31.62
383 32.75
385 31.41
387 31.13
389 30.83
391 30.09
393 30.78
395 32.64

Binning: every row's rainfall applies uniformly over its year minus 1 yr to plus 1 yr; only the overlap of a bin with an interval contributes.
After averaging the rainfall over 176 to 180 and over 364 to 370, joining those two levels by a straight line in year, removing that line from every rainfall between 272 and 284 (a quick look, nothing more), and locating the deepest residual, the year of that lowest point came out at 277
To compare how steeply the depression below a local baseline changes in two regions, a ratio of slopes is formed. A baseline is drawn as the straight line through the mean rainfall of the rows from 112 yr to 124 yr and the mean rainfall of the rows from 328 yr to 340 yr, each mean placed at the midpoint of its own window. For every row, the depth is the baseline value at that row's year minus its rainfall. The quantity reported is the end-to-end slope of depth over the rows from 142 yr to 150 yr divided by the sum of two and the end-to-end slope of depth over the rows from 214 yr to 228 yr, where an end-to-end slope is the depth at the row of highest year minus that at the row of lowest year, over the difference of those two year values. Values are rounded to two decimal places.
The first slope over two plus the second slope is -0.28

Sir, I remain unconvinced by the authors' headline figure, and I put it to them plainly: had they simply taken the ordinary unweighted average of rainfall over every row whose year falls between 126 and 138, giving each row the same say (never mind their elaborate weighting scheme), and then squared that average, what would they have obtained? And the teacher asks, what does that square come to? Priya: 761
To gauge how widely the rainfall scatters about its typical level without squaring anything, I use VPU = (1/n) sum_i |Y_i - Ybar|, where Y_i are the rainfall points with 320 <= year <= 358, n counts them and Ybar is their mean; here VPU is 0.50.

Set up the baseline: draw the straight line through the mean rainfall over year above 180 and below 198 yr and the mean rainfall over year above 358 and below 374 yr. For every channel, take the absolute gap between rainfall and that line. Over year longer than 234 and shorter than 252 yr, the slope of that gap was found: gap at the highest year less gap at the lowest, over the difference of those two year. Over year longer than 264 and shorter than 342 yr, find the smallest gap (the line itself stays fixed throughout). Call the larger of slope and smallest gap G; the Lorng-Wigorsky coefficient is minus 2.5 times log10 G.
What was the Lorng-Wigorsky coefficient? 2.8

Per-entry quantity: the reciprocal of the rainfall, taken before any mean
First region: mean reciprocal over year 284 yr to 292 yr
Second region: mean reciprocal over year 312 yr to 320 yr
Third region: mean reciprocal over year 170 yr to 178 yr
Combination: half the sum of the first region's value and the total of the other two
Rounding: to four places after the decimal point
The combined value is 0.0511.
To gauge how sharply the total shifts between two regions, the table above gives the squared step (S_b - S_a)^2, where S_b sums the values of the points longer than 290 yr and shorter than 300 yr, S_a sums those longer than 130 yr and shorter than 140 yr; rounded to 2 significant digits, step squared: 83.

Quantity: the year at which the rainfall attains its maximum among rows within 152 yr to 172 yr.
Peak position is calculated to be 157 yr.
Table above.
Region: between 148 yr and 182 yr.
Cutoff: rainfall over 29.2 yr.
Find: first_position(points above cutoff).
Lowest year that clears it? 149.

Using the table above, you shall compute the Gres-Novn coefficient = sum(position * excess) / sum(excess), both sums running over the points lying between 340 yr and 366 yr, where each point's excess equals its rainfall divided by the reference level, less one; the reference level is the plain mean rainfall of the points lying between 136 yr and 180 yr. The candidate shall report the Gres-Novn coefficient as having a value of 352.1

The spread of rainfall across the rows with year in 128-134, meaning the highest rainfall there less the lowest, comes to 1.9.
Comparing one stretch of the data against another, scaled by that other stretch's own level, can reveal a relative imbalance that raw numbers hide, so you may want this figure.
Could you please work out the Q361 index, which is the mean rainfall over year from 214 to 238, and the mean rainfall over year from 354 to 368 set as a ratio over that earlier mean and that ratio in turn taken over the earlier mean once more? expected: 0.0324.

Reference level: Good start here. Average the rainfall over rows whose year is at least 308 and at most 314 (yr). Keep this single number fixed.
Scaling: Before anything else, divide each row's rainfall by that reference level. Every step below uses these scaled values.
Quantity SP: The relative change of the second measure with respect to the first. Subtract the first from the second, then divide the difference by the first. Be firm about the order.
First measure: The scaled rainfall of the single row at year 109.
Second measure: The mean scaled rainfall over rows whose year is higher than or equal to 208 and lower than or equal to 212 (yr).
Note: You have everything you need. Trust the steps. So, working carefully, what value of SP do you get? 0.12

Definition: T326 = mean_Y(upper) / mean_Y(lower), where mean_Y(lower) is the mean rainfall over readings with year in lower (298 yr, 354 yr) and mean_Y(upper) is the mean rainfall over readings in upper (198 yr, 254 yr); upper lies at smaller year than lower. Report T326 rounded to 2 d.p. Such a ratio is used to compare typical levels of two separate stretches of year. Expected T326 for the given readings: 1.04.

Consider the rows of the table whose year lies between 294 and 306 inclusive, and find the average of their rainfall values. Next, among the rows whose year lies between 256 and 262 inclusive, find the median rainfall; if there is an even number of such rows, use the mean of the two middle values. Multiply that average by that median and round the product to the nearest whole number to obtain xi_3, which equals 1002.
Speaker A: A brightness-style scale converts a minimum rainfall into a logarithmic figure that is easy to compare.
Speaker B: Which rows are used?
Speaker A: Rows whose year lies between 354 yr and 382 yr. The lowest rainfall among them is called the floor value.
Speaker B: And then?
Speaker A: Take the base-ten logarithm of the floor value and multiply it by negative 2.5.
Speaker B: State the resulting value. -3.59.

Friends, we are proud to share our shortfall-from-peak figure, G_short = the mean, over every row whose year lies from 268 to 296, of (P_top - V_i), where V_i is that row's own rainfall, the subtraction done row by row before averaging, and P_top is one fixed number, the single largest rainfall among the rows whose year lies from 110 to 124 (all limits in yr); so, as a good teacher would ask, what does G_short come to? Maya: -2.7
